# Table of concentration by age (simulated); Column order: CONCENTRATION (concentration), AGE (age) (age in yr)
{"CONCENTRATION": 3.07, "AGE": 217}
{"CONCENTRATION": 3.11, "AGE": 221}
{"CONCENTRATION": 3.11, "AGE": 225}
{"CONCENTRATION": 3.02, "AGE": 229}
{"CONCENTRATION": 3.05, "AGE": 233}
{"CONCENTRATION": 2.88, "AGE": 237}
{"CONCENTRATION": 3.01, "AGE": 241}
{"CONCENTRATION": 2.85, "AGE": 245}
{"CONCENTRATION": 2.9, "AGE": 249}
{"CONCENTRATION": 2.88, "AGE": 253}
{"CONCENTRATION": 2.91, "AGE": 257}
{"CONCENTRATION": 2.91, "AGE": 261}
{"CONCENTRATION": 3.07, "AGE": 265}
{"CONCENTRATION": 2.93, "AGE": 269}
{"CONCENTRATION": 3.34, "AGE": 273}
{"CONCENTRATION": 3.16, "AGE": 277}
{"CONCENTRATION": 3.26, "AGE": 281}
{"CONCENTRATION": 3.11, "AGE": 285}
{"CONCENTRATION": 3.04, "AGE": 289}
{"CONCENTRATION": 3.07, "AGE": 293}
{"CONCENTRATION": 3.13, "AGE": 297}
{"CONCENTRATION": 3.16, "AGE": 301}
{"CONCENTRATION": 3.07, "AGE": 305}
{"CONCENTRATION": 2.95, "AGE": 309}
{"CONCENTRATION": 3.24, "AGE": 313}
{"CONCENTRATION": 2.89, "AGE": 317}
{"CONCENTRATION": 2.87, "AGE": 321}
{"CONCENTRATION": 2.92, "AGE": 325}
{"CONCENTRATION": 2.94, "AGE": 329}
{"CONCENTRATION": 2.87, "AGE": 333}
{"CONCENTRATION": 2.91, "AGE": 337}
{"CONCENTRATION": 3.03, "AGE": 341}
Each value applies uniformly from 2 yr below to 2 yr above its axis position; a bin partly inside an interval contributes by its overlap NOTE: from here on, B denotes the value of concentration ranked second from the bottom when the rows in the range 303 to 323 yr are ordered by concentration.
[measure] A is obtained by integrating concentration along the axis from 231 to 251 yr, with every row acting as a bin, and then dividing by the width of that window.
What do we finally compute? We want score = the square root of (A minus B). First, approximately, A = 2.94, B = 2.89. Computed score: 0.22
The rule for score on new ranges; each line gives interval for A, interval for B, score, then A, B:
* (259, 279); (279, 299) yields 0.11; 3.08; 3.07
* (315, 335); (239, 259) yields 0.13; 2.90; 2.88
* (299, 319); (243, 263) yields 0.43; 3.06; 2.88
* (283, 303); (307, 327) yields 0.46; 3.10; 2.89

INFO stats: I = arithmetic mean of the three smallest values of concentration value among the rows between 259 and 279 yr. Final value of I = 2.97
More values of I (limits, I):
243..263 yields 2.88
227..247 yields 2.91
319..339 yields 2.88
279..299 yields 3.07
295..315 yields 3.05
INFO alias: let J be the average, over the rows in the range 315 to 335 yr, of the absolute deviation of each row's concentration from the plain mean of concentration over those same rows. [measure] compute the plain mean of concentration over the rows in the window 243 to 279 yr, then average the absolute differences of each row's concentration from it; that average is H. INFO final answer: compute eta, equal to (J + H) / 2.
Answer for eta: 0.078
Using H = 0.13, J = 0.03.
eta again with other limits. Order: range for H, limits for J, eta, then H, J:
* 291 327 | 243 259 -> 0.066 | 0.11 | 0.02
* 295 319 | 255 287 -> 0.117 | 0.10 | 0.13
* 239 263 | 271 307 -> 0.053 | 0.03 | 0.07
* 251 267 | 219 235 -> 0.051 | 0.06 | 0.04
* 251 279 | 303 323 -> 0.130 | 0.14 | 0.12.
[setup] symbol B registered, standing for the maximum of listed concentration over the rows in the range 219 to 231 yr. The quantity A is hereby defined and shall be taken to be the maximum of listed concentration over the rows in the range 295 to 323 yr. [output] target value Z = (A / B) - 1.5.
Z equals -0.458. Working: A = 3.24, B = 3.11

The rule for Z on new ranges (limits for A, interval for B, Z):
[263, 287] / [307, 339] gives -0.469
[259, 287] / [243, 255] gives -0.348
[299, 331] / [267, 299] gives -0.530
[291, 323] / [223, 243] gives -0.458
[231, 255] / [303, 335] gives -0.559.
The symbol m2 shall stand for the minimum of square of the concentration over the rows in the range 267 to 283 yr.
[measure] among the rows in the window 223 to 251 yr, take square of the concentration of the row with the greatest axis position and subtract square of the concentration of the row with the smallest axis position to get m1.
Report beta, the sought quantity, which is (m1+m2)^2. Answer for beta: 54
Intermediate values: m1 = -1.26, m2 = 8.58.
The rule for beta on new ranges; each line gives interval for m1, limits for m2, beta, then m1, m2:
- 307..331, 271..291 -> 84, -0.06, 9.24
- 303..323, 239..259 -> 48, -1.19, 8.12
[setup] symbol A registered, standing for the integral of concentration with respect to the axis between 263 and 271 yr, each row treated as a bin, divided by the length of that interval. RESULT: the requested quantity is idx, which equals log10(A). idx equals 0.477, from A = 3.00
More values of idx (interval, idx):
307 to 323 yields 0.475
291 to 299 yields 0.491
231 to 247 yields 0.469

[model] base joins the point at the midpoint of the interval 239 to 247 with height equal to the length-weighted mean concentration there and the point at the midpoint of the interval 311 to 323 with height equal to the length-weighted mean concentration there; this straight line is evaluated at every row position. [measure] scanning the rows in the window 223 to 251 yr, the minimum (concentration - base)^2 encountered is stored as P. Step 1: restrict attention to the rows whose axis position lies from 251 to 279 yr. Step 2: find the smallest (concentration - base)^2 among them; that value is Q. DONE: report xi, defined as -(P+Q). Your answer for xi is -0.002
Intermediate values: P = 0.0013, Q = 0.0006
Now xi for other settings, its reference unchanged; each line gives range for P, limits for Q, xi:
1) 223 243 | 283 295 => -0.006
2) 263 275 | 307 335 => -0.002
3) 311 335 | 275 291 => -0.010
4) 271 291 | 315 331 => -0.010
